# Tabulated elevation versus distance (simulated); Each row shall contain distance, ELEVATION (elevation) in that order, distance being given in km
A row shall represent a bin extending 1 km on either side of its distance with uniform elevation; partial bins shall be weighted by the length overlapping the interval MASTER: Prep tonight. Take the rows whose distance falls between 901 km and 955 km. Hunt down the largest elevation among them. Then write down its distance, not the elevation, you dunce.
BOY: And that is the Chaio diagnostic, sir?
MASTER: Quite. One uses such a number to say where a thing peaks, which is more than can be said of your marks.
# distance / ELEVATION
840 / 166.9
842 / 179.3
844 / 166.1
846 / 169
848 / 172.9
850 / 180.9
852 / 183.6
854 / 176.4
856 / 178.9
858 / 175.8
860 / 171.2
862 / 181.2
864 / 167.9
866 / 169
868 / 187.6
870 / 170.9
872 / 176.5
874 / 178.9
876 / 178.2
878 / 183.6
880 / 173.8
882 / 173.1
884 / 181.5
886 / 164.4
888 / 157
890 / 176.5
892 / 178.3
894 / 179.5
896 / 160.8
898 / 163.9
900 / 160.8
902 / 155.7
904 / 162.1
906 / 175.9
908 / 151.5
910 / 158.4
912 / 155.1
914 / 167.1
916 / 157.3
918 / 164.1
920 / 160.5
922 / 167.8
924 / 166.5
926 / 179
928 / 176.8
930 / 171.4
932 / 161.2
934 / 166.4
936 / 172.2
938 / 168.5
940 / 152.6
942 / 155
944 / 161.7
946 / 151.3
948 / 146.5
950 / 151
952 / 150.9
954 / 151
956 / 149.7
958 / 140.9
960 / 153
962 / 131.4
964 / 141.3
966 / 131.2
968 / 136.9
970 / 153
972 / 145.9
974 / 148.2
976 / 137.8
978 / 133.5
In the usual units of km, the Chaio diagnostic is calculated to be 926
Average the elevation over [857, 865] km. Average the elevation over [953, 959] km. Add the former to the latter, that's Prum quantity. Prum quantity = 321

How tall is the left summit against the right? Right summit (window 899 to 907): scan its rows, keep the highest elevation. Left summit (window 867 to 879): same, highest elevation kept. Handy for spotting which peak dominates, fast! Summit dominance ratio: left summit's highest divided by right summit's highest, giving 1.07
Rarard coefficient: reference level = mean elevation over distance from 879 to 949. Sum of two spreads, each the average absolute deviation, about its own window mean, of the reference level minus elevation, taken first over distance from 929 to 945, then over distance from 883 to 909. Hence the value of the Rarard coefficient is 15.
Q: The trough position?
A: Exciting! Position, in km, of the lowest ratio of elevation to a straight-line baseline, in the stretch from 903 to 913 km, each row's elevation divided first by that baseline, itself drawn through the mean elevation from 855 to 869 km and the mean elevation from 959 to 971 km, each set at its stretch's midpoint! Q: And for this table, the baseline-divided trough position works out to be 908 km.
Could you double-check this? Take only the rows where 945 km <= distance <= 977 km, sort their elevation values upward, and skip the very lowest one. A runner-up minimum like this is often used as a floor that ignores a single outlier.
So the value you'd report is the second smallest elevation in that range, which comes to 131.4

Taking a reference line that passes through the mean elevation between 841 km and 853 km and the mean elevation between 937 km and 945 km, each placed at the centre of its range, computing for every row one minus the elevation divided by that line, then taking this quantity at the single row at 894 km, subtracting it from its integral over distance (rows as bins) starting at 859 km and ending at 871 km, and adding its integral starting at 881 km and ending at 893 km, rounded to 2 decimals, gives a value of -0.32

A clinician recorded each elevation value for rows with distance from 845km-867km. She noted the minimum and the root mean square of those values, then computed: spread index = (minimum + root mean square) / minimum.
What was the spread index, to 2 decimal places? 2.04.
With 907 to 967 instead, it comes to 2.20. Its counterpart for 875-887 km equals 2.07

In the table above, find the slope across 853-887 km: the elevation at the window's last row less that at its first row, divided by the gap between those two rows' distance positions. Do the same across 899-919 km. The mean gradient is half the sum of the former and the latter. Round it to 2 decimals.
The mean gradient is -0.10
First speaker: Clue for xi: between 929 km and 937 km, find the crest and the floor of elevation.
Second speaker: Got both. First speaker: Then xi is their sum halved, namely 167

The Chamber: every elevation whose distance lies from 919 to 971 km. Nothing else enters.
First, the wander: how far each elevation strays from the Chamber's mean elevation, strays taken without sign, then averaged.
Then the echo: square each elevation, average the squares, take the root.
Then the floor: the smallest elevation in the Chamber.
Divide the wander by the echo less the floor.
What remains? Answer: 0.43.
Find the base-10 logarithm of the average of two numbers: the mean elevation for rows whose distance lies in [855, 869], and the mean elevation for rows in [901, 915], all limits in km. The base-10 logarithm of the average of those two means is 2.23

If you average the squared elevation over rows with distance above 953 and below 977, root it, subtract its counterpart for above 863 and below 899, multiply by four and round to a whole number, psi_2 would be -120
